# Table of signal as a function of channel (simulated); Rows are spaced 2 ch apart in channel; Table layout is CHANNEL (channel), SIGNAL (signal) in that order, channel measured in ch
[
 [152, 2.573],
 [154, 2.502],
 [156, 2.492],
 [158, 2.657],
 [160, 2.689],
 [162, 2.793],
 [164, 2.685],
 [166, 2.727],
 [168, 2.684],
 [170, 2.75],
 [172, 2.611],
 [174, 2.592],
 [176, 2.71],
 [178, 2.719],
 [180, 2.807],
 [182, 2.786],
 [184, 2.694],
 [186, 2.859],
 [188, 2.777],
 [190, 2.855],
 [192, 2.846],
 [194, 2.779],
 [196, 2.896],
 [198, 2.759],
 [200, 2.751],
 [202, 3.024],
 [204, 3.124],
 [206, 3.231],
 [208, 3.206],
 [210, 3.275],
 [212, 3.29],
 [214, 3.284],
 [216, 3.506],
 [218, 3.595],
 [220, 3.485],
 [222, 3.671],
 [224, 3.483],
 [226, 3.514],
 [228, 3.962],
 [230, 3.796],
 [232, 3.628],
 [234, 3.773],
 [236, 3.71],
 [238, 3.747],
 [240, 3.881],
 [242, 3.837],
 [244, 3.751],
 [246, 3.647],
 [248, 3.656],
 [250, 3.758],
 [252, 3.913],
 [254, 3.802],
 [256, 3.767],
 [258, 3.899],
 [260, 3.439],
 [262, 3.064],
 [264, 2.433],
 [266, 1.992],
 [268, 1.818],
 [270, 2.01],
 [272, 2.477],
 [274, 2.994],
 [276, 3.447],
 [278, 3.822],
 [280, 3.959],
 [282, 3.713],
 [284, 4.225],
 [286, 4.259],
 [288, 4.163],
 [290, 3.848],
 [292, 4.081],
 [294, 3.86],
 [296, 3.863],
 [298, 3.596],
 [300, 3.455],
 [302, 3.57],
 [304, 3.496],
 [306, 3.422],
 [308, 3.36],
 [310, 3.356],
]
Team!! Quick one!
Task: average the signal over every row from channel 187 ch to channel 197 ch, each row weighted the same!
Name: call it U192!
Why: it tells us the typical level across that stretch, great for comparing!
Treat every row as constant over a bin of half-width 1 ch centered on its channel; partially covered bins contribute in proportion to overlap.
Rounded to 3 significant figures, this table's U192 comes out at 2.83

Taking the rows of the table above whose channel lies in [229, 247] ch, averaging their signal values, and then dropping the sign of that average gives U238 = 3.75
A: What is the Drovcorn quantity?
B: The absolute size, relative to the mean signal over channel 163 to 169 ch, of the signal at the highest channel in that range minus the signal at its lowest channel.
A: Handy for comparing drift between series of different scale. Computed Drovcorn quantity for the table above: 0.00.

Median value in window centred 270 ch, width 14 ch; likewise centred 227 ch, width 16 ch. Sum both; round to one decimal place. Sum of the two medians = 6.1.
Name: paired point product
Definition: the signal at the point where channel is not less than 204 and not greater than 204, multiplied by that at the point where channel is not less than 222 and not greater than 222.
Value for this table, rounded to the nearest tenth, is 11.5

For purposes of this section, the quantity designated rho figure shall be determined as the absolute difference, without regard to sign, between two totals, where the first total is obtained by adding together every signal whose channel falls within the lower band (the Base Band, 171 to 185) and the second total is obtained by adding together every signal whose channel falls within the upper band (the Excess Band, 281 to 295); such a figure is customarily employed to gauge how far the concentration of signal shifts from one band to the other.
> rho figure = 9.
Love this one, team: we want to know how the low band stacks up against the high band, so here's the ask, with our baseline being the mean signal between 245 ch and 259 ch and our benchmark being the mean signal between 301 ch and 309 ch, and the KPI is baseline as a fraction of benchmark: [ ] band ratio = 1.09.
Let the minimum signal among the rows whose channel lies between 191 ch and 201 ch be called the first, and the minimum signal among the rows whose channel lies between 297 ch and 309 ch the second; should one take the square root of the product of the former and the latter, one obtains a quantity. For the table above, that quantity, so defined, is 3.04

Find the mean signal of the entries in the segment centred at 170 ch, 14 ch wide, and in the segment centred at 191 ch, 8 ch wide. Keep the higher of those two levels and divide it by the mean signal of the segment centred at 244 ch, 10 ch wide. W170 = 0.7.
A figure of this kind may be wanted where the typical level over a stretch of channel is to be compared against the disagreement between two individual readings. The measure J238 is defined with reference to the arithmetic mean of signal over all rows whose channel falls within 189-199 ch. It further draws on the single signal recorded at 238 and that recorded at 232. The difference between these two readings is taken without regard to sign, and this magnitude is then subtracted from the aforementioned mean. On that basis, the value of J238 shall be 2.71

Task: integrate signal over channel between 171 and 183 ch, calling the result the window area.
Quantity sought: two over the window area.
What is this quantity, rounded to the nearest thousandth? 0.062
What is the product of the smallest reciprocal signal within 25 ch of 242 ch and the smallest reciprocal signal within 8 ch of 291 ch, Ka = 0.059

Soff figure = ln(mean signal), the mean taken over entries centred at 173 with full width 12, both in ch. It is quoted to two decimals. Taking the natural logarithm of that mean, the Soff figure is 0.98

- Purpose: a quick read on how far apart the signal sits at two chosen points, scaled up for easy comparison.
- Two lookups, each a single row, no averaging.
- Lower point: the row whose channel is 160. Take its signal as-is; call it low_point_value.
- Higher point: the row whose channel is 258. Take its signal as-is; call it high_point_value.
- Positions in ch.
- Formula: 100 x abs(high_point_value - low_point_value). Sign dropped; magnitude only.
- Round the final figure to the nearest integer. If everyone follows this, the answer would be 121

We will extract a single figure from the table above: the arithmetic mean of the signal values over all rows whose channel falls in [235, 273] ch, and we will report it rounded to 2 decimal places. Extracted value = 3.29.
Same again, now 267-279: 2.76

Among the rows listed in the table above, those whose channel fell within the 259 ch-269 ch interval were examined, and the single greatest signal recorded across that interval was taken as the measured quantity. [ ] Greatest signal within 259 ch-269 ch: 3.439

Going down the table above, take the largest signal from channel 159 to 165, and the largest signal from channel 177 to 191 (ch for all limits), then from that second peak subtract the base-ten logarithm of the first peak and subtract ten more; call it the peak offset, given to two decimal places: -7.59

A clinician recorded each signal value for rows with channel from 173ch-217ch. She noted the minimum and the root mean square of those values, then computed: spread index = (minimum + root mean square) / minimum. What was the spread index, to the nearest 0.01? 2.14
